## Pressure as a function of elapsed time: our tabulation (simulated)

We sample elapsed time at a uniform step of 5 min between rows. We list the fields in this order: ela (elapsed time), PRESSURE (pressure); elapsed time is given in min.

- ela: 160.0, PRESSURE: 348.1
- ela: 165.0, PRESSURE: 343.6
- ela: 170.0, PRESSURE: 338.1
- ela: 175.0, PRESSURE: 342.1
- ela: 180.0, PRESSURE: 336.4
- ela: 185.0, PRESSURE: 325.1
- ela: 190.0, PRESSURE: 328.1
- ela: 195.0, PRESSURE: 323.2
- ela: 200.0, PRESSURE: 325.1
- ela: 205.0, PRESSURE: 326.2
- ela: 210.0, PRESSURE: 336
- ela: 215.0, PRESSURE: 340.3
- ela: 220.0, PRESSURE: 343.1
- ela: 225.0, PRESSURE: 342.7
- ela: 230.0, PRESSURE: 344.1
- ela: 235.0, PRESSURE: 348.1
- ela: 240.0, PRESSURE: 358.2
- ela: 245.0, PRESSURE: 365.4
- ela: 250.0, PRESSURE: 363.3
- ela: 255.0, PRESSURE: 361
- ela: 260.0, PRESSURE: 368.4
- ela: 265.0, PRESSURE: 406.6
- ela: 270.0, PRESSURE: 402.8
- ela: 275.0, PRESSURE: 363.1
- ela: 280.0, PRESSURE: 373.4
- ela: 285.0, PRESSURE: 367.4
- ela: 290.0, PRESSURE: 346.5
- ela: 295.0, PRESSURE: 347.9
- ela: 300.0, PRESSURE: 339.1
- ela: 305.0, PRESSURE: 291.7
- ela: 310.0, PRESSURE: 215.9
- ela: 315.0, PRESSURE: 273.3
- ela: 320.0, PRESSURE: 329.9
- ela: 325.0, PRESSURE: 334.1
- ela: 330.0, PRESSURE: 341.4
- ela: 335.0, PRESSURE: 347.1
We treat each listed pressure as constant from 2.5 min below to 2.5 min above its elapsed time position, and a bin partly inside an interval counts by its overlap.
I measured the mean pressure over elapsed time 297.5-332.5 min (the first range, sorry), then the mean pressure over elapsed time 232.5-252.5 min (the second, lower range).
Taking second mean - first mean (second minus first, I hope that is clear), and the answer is 55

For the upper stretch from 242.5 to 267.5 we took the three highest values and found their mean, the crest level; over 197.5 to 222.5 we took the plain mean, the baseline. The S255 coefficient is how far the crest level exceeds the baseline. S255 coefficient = 46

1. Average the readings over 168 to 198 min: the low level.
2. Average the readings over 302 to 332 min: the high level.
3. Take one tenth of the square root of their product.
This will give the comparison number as 31.4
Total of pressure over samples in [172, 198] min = 1655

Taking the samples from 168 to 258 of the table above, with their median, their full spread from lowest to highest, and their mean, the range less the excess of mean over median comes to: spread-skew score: 42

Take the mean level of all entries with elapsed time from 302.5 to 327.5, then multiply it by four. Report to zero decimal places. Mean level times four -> 1156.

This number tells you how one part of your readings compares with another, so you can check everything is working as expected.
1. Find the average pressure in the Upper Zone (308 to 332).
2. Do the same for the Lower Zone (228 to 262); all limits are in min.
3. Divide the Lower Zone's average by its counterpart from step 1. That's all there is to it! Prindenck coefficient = 1.2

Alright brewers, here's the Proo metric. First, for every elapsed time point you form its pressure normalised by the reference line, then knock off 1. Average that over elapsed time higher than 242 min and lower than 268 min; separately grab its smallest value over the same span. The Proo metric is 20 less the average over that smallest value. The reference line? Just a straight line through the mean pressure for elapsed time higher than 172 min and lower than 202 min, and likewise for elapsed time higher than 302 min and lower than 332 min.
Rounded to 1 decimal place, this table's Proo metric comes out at 18.7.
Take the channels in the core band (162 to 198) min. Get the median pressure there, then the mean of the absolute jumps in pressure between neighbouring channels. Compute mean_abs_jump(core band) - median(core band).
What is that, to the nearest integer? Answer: -331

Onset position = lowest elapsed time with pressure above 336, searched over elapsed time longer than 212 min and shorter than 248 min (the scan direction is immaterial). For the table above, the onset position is 215.0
